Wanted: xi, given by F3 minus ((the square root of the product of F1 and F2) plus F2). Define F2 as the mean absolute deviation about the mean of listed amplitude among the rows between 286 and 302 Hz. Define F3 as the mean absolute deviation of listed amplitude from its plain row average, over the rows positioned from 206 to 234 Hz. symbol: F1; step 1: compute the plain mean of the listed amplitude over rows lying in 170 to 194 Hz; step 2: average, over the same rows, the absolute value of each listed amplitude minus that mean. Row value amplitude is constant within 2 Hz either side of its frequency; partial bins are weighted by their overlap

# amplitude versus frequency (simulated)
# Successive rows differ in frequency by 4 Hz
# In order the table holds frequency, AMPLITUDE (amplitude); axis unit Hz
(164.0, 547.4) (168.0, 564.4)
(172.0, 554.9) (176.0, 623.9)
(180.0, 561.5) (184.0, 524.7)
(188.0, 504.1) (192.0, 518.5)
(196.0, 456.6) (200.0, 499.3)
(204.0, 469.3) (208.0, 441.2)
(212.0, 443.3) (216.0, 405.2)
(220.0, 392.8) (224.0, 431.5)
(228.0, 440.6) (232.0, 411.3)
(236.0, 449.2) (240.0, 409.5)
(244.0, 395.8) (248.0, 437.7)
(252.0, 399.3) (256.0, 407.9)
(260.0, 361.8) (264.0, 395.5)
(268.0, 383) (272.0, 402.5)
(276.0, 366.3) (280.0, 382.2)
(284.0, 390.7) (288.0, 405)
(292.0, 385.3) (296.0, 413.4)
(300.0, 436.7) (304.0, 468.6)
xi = -19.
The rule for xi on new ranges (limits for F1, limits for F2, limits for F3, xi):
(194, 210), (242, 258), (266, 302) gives -13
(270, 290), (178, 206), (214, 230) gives -25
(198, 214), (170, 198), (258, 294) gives -56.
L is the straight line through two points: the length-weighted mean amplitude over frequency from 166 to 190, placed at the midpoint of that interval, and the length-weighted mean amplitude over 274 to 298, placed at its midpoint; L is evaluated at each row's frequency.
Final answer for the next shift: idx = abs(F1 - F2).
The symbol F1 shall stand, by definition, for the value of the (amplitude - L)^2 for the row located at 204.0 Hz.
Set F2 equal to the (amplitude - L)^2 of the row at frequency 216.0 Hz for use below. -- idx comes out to 6352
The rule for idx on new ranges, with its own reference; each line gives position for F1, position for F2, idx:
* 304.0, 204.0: 8993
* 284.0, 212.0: 3629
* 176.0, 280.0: 3954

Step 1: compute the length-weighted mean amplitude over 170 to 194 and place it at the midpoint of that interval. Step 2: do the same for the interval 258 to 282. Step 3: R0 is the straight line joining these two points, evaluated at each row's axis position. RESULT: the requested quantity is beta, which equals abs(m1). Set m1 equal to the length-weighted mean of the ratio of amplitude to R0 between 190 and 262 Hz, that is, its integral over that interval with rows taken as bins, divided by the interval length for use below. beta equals 0.93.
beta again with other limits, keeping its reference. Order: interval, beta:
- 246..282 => 1.00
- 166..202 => 0.98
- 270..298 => 1.11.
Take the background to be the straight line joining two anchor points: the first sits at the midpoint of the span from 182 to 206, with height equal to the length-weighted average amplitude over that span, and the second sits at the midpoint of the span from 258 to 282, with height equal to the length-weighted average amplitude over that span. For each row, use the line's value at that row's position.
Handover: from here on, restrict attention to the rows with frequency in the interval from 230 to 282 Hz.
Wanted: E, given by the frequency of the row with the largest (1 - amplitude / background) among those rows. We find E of 260.0 Hz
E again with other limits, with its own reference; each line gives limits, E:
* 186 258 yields 220.0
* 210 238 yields 220.0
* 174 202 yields 196.0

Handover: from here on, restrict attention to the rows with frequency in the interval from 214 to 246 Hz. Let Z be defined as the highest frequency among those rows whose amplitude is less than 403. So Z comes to 244.0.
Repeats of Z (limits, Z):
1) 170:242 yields 220.0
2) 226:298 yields 292.0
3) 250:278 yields 276.0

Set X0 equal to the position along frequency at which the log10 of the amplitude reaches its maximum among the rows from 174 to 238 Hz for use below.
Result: 176.0 Hz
